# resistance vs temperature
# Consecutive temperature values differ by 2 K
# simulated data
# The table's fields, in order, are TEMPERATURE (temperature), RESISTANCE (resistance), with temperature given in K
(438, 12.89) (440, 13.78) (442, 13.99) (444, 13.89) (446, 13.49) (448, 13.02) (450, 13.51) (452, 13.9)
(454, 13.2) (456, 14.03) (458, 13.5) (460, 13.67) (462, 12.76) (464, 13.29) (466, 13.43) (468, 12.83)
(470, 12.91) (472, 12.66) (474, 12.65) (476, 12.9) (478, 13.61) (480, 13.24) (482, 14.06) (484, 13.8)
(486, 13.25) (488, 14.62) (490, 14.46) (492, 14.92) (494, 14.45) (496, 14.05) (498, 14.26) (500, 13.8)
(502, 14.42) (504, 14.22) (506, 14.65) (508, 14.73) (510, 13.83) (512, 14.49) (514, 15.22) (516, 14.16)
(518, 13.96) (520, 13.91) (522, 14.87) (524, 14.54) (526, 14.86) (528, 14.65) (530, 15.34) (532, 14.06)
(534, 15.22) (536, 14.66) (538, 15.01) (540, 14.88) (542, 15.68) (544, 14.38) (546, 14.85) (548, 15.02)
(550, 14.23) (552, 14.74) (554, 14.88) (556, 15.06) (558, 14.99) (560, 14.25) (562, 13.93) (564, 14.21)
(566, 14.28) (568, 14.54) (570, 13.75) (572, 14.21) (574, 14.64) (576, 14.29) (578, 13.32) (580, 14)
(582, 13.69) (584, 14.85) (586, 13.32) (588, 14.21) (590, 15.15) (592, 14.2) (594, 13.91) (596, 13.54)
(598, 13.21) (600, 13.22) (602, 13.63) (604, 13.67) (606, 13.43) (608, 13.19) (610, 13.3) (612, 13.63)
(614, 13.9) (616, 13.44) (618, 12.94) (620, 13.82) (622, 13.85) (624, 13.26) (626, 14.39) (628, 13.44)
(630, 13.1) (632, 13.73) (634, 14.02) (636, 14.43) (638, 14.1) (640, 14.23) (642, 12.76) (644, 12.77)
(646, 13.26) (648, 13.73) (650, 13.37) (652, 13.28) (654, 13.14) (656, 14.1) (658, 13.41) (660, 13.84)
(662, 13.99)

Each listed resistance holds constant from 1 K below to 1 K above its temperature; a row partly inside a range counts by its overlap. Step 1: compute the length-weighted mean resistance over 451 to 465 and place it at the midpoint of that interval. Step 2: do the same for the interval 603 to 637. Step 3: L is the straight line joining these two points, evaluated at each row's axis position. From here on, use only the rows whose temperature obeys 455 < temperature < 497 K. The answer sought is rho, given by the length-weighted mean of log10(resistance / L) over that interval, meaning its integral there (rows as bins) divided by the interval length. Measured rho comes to 0.002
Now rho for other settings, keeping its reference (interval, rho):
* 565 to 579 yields 0.018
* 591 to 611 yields -0.002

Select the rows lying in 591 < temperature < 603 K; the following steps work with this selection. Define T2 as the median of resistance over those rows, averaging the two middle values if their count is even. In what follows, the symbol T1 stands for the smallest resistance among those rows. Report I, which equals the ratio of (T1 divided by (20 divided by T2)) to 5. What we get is 1.79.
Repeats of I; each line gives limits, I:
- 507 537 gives 2.03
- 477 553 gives 1.92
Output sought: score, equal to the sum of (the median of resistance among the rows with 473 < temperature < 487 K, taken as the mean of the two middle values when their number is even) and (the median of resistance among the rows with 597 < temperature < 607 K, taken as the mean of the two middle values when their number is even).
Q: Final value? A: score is 26.7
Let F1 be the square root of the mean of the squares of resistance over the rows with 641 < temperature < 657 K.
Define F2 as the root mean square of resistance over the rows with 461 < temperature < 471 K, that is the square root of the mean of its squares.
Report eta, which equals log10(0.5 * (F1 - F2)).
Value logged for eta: -0.9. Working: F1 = 13.3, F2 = 13.0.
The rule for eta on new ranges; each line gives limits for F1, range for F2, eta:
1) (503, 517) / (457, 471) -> -0.2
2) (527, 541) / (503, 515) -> -0.8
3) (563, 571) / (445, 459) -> -0.5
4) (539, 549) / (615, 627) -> -0.2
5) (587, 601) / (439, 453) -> -0.9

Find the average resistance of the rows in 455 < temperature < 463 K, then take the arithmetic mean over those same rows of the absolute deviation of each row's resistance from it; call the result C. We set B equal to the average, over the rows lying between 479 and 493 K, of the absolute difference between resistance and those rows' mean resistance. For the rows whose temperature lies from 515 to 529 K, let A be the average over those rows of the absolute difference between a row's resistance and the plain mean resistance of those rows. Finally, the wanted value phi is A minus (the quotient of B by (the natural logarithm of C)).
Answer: 0.9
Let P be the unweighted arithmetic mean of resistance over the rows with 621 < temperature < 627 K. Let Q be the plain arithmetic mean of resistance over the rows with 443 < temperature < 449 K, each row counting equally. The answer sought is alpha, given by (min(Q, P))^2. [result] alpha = 181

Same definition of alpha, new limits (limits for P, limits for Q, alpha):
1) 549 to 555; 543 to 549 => 214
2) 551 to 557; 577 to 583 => 187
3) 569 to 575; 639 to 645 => 176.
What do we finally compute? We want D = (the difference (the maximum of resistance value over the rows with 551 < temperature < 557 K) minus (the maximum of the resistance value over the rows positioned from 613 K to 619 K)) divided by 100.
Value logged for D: 0.012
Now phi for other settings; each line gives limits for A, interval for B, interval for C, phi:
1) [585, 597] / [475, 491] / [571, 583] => 0.9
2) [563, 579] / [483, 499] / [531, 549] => 0.7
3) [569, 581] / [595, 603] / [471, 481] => 0.5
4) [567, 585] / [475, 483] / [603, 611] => 0.6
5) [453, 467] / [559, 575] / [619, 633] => 0.5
